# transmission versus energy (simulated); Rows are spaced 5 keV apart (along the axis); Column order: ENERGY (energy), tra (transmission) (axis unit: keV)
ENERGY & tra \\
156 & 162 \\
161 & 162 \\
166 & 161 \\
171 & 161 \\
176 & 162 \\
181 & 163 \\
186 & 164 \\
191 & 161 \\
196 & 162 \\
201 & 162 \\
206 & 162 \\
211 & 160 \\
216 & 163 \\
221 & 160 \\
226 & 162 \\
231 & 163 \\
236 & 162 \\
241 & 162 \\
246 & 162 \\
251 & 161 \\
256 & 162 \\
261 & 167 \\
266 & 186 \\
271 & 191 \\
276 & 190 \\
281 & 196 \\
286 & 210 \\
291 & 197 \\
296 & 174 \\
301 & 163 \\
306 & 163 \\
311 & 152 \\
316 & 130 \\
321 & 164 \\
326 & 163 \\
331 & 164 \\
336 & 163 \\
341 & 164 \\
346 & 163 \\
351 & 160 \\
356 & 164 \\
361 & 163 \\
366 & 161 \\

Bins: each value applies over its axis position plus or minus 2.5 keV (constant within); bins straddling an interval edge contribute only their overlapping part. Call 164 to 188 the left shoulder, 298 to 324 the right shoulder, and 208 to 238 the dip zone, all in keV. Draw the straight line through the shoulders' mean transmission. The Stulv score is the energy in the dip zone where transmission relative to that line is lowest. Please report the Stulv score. 211 keV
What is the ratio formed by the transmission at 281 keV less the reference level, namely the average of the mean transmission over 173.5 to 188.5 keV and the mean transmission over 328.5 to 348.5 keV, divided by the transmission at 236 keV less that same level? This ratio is -26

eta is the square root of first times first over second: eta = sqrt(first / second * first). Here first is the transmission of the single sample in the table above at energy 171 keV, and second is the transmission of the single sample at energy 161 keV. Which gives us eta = 12.6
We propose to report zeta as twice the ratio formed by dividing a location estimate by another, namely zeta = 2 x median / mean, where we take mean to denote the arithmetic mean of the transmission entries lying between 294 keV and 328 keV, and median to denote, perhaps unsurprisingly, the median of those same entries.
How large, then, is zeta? 2.06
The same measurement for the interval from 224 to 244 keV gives 2.00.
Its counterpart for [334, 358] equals 2.00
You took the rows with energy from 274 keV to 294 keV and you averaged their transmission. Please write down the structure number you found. 198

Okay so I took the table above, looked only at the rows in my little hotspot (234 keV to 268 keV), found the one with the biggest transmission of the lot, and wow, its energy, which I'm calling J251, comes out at 266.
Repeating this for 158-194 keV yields 186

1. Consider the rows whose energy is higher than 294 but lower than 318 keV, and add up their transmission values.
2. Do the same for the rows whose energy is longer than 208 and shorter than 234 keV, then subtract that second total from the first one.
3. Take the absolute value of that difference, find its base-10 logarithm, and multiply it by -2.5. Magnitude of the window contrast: -3.5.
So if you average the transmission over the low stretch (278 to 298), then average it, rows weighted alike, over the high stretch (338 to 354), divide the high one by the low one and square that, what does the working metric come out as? 0.70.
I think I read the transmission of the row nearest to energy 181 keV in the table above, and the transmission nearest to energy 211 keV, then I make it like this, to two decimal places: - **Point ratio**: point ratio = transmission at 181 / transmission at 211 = 1.02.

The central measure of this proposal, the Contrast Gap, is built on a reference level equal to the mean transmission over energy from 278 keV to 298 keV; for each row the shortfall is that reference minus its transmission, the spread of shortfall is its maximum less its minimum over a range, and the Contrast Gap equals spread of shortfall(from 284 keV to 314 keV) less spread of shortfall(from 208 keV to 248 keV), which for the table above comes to 55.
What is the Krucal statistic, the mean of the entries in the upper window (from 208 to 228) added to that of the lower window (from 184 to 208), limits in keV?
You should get 323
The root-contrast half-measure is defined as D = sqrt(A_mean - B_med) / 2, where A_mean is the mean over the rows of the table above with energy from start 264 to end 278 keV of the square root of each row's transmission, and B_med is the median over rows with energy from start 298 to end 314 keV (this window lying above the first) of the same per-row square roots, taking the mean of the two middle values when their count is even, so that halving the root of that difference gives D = 0.50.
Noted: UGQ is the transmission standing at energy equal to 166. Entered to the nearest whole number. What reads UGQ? 161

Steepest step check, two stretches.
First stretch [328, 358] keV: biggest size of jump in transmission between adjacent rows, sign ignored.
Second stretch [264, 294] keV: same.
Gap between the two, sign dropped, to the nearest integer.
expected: 10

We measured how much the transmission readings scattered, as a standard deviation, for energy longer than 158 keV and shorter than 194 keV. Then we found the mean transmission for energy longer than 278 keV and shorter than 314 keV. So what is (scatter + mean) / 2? 90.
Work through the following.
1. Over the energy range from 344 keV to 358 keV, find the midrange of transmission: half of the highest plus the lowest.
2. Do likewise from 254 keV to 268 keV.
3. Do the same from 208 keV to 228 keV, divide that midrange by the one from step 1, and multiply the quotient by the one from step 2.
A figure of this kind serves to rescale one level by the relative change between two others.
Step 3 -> 173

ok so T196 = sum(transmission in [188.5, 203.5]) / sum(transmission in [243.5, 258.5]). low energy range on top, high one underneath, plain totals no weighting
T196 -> 1.0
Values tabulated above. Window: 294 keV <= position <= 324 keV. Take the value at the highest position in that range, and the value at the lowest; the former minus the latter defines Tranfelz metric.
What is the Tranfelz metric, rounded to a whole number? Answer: -10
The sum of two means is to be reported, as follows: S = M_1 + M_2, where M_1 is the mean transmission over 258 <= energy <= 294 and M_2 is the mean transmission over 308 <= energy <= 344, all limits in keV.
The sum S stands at 348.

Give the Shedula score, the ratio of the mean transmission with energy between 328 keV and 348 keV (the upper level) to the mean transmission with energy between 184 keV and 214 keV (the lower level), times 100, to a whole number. 101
